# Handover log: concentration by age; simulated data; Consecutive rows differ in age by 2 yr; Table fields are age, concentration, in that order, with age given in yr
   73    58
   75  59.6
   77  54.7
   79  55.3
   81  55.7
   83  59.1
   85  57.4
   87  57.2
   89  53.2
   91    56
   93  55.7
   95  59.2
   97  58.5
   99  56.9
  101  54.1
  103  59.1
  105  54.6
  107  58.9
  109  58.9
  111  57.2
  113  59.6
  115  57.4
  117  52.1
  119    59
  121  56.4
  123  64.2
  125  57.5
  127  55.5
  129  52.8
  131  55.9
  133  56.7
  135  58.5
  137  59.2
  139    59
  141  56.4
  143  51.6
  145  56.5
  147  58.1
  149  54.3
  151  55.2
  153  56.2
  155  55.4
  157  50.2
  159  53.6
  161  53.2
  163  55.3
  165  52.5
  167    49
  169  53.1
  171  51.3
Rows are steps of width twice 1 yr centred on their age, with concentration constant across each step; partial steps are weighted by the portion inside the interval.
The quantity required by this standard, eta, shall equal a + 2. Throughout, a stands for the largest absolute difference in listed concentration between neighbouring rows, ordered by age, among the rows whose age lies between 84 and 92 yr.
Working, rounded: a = 4.00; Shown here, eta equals 6.0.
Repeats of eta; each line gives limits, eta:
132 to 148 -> 6.9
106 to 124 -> 9.8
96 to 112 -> 7.0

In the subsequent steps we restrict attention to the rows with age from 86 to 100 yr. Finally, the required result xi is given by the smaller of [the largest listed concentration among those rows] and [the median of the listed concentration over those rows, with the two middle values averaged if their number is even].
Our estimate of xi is 56.9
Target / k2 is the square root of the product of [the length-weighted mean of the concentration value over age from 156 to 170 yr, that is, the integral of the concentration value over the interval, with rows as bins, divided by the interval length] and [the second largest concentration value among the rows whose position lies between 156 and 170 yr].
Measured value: 53.0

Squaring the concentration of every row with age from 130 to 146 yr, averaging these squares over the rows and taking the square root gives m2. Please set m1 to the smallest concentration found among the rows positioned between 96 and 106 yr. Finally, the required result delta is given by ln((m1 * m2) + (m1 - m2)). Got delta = 8.03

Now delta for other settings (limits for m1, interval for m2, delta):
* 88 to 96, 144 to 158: 7.98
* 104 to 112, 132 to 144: 8.04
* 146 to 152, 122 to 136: 8.04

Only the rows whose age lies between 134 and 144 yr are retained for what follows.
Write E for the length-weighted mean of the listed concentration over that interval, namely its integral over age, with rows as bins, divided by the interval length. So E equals 56.9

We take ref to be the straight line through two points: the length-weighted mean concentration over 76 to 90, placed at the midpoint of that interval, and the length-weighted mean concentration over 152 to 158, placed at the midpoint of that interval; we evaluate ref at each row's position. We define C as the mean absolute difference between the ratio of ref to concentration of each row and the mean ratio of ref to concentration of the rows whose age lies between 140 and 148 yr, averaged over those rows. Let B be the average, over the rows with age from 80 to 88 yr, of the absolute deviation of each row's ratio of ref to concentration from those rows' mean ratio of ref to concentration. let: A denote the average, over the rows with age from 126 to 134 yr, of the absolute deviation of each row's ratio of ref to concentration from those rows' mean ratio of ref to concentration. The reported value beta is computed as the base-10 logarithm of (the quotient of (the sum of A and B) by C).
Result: 0.00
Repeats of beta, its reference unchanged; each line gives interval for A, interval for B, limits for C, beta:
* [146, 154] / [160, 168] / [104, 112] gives 0.34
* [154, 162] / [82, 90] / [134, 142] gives 0.62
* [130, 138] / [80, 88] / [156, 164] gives 0.11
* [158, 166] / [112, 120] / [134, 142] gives 0.61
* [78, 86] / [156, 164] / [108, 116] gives 0.55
